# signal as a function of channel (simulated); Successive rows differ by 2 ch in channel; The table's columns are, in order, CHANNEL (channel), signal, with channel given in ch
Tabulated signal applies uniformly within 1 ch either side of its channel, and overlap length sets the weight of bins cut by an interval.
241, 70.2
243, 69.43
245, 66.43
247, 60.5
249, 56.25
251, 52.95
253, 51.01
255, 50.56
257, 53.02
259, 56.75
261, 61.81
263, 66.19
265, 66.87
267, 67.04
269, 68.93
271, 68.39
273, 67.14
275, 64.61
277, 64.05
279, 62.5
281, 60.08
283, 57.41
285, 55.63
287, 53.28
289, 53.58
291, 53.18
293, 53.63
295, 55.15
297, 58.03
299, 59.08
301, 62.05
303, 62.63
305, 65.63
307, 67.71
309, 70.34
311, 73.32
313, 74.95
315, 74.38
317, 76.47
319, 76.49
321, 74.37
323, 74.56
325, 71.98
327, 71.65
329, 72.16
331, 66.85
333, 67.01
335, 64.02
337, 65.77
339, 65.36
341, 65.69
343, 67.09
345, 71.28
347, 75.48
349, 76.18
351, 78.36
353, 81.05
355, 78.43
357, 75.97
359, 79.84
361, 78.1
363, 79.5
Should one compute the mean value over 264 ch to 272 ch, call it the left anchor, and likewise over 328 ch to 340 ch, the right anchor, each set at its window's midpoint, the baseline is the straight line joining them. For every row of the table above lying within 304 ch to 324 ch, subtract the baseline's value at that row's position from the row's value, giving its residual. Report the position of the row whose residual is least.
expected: 305 ch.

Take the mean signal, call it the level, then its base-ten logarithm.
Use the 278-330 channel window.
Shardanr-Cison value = 1.81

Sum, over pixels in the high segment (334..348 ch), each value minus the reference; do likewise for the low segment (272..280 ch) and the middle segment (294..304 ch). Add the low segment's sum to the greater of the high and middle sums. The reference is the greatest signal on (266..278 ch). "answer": -25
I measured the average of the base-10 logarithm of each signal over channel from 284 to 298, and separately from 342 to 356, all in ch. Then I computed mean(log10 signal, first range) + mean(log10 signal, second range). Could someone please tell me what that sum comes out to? 3.61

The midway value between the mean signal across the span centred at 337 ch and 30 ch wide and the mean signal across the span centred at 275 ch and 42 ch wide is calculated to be 65.1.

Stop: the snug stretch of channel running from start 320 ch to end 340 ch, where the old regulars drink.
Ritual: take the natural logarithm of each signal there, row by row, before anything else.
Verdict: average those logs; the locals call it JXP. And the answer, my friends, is 4.24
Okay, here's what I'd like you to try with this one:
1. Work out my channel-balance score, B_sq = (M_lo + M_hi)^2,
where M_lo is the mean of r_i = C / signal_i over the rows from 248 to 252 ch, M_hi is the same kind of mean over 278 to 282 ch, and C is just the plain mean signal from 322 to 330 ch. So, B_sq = 6.3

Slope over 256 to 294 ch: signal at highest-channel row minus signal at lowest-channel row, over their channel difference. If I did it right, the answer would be 0.02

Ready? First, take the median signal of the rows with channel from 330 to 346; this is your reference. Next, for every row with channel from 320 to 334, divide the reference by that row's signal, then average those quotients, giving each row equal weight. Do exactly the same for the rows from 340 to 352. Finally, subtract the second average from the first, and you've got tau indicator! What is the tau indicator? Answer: 0.01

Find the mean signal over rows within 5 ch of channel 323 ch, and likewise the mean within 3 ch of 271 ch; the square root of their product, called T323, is 71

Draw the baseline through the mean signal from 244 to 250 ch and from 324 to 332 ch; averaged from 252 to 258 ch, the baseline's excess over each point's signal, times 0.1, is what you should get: 1.0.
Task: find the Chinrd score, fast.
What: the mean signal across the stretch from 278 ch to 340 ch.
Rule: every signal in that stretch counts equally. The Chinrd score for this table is 65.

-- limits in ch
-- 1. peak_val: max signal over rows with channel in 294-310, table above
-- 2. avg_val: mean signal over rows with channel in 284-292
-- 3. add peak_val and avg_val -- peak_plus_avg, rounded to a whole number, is 124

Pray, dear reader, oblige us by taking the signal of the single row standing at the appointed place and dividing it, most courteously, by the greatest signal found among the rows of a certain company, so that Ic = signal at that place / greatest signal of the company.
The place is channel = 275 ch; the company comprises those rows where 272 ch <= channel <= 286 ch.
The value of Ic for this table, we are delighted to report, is 0.96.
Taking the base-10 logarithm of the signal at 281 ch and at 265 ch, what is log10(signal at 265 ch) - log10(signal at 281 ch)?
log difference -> 0.047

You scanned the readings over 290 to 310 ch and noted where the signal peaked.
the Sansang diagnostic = 309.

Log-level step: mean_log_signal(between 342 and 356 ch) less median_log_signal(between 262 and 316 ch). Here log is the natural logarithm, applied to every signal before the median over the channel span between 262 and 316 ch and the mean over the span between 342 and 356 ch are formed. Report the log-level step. 0.16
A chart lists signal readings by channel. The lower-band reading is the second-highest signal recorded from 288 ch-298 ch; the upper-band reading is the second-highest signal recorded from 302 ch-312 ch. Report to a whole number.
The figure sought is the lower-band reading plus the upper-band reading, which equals 125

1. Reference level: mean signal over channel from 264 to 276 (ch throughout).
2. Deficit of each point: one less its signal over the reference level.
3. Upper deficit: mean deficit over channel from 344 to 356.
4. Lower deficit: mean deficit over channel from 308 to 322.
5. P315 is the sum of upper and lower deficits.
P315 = -0.25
